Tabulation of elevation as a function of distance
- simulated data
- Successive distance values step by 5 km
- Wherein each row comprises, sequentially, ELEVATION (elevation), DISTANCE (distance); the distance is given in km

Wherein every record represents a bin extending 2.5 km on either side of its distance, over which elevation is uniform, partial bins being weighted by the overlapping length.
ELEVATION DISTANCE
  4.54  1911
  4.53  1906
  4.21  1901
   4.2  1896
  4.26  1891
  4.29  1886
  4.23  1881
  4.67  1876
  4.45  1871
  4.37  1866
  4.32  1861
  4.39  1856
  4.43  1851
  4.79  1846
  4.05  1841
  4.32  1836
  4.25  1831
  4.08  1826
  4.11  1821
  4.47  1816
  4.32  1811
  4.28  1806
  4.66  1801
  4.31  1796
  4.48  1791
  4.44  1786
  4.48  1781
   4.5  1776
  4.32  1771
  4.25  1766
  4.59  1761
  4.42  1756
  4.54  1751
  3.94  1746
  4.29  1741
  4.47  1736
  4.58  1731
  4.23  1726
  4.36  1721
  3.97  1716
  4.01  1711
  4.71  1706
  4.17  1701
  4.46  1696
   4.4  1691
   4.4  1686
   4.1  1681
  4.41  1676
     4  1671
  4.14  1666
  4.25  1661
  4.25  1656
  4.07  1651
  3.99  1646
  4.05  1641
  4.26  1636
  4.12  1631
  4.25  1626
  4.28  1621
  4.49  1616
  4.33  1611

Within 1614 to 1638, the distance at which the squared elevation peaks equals 1616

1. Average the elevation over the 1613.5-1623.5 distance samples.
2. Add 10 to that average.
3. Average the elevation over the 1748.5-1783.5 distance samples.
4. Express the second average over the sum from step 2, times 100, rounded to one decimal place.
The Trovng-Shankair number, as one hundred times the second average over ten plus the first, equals 30.9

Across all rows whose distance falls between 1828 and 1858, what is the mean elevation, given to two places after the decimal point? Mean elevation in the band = 4.37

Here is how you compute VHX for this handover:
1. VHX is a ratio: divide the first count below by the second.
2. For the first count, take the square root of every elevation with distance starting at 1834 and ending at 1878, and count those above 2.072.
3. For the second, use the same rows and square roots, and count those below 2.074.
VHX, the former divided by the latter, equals 8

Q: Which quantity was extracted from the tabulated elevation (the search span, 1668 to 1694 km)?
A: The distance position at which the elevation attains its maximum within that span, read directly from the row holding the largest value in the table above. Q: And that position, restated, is 1676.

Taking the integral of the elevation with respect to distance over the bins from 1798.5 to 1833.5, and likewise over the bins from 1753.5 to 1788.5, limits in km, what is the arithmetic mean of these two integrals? 153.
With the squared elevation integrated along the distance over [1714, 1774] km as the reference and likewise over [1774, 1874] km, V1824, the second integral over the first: 1.7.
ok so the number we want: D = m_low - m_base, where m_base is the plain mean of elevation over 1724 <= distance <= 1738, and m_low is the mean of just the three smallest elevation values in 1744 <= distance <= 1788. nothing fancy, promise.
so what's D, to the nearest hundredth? -0.26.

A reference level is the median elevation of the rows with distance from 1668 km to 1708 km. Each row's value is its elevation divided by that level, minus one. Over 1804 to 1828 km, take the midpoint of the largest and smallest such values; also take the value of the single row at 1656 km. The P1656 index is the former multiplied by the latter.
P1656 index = 0.0010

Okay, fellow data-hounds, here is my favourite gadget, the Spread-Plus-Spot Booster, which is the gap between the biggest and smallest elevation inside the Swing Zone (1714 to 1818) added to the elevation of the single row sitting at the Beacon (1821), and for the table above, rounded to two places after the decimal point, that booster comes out 4.83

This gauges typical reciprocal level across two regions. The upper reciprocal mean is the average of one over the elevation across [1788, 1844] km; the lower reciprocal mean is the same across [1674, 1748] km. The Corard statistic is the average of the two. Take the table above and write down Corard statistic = 0.233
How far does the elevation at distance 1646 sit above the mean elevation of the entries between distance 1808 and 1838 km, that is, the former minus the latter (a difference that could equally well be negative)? -0.27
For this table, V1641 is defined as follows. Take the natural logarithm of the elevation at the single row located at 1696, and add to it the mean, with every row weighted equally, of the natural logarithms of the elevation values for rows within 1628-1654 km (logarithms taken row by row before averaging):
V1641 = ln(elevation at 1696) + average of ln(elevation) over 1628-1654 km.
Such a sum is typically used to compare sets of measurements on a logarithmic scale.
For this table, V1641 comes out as 2.91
